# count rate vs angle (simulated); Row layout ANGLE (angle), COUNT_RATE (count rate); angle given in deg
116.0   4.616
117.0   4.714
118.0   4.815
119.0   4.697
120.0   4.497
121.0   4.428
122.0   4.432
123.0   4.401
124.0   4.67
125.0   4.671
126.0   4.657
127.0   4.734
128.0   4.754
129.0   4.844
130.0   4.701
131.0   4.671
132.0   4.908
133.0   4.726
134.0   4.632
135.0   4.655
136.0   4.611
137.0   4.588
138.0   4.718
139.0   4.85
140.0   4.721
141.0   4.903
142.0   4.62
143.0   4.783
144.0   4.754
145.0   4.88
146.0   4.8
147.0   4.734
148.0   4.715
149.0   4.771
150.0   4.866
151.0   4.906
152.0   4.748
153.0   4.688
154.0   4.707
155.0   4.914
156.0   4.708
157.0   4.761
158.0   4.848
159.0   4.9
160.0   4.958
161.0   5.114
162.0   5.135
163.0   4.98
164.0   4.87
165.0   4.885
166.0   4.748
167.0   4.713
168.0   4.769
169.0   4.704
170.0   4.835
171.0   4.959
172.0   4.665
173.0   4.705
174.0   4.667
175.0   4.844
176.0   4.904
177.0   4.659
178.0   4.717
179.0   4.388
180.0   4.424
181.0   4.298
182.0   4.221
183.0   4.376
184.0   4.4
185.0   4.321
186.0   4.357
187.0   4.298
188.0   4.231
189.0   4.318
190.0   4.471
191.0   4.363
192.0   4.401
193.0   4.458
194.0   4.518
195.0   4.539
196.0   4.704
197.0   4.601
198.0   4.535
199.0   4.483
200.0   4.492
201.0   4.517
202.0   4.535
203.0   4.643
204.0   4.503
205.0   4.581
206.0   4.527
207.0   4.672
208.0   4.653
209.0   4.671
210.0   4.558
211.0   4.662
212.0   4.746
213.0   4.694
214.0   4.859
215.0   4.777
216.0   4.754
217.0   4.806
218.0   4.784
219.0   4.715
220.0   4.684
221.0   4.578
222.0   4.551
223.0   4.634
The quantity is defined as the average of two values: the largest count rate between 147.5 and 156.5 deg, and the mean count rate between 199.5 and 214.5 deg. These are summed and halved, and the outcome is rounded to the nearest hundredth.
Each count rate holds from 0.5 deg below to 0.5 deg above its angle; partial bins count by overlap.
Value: 4.77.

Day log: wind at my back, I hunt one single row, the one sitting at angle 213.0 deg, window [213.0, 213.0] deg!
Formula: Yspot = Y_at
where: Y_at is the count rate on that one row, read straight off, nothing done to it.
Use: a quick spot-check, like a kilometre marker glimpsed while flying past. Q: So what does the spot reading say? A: 4.694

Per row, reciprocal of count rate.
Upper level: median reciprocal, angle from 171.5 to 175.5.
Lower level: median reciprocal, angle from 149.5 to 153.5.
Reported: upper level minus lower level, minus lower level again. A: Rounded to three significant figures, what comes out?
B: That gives -0.203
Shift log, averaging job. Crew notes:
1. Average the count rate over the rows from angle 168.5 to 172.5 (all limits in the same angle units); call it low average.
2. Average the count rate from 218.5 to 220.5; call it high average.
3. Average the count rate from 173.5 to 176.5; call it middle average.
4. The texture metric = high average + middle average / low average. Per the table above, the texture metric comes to 5.70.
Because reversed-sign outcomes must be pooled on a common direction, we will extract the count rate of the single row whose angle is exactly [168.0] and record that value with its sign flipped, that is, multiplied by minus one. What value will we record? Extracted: -4.77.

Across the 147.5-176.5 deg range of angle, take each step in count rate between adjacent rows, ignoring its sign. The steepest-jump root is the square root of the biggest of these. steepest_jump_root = 0.542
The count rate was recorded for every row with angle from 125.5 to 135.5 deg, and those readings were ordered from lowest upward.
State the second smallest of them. 4.655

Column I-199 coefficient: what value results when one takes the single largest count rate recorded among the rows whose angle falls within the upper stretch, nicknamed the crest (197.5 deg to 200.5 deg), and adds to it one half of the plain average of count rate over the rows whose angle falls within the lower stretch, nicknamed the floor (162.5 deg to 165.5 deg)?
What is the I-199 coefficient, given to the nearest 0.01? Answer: 6.99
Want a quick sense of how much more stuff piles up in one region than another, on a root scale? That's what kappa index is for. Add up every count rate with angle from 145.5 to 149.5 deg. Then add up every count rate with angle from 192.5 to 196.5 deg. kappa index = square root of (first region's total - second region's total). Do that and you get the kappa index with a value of 0.89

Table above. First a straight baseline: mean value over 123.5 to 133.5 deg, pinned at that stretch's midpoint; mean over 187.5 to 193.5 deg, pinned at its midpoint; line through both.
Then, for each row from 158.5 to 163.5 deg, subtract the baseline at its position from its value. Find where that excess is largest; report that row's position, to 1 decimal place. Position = 162.0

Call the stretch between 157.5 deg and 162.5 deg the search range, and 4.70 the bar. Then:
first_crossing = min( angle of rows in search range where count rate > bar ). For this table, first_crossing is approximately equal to 158.0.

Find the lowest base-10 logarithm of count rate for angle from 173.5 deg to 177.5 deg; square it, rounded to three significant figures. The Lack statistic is 0.447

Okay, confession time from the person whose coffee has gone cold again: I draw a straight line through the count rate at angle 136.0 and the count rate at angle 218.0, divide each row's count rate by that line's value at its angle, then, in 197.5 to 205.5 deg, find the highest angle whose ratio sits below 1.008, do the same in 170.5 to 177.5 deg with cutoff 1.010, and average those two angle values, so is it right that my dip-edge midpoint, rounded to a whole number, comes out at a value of 191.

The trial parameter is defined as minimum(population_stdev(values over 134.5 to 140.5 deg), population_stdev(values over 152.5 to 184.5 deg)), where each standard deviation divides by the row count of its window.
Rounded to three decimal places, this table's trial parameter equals 0.087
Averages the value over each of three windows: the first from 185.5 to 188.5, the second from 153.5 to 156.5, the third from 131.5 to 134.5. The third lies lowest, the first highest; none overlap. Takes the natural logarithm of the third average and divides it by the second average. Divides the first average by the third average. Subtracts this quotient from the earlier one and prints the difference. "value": -0.577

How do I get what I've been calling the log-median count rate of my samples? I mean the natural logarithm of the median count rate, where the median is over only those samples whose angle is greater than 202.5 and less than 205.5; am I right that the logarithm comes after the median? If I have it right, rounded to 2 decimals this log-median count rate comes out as 1.52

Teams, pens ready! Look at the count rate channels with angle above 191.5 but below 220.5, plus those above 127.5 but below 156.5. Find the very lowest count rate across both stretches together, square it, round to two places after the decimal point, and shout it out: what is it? 19.37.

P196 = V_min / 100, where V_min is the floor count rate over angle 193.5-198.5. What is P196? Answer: 0.0452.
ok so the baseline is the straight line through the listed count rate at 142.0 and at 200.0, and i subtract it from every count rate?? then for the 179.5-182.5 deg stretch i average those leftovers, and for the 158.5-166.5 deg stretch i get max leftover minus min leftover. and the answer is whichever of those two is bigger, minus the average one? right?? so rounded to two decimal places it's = 0.60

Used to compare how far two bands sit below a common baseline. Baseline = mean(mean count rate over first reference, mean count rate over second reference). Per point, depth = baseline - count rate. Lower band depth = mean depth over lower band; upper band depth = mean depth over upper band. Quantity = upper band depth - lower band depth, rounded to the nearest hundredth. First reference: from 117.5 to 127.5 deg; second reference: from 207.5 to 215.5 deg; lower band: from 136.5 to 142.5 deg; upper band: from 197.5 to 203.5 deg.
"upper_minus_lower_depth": 0.20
